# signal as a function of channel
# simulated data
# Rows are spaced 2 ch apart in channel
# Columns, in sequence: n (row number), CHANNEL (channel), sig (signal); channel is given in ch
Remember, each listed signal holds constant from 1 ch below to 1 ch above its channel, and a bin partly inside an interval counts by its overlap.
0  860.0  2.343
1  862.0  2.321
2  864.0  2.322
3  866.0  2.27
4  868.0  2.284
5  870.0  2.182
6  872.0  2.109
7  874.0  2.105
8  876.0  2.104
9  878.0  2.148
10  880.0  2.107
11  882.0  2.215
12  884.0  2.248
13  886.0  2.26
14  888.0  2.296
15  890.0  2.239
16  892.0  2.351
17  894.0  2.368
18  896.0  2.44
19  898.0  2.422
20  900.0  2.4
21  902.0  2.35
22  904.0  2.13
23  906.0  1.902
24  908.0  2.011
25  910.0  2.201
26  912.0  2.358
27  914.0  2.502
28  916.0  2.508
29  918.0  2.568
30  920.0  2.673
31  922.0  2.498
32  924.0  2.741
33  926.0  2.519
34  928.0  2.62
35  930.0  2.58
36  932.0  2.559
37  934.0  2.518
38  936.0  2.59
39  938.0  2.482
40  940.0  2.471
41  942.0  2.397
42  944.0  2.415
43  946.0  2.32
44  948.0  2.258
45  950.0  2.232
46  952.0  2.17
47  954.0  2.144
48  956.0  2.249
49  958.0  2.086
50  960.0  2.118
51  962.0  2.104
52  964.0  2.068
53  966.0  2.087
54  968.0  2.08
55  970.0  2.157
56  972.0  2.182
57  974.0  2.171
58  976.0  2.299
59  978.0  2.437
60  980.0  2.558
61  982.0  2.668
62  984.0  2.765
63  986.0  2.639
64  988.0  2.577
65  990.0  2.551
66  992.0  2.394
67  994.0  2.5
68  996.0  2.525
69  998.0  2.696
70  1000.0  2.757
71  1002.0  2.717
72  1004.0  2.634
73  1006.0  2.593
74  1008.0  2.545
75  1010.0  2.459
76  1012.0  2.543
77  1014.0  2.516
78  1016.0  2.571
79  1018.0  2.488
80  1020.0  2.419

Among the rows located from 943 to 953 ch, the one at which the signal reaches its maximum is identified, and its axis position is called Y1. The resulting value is 944.0 ch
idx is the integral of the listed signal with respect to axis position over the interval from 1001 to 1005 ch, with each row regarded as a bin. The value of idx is 10.7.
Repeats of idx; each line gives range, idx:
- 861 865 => 9.3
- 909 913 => 9.1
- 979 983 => 10.5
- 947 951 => 9.0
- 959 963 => 8.4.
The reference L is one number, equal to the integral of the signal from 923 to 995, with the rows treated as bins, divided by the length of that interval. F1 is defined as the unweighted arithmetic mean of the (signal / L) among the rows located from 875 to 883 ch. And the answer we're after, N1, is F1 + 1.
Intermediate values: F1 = 0.90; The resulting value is 1.90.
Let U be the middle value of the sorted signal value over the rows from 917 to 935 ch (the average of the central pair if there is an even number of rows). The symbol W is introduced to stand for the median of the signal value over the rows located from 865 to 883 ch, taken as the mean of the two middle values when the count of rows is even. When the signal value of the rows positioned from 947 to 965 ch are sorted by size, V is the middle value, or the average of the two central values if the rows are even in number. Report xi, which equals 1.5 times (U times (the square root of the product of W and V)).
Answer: 8.3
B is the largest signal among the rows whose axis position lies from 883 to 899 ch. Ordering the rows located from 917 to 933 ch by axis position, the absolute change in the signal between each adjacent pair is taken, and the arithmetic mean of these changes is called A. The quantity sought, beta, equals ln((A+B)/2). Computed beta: 0.25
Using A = 0.13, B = 2.44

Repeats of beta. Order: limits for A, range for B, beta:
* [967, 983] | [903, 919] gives 0.28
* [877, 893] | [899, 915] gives 0.25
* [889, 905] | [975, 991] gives 0.35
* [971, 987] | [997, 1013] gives 0.36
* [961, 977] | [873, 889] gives 0.16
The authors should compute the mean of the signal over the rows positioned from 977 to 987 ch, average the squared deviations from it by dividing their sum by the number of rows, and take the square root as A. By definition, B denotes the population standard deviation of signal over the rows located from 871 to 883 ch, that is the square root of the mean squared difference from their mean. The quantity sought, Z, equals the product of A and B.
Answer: 0.0045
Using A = 0.11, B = 0.04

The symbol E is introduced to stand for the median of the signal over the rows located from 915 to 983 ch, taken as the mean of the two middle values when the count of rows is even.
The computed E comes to 2.41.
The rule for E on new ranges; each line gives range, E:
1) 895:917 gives 2.36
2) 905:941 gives 2.51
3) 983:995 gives 2.56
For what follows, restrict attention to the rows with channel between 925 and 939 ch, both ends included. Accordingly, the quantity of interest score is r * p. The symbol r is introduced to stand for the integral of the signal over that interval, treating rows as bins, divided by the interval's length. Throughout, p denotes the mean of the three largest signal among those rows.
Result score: 6.6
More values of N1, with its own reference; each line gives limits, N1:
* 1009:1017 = 2.06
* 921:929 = 2.09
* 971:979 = 1.95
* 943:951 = 1.97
